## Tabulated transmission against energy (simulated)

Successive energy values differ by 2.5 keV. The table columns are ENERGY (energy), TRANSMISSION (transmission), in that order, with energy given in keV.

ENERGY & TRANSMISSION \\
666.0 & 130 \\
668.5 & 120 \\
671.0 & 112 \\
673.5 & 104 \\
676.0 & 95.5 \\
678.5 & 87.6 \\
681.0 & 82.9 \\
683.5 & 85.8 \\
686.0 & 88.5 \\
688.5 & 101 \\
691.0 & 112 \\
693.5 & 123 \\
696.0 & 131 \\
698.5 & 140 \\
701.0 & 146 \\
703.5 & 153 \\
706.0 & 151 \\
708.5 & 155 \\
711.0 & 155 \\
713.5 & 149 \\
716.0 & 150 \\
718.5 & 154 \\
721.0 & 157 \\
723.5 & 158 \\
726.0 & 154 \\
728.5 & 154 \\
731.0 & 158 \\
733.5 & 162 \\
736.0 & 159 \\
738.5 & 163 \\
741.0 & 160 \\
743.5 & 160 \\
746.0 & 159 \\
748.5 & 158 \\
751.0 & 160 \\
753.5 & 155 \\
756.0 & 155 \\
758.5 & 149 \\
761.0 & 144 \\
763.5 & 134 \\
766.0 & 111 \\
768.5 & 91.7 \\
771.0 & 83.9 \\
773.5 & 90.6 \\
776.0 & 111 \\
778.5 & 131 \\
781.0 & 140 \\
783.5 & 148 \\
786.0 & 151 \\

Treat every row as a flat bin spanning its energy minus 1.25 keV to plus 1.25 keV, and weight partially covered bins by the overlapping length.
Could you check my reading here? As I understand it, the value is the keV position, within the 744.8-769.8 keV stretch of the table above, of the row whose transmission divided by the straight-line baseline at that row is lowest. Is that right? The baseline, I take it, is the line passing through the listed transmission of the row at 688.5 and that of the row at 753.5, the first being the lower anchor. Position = 768.5 keV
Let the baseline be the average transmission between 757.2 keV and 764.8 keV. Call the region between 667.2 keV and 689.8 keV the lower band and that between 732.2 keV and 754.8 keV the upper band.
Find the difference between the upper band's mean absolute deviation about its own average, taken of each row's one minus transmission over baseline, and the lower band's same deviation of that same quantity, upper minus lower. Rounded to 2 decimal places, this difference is -0.06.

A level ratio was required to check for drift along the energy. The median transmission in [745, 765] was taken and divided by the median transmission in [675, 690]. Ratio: 1.76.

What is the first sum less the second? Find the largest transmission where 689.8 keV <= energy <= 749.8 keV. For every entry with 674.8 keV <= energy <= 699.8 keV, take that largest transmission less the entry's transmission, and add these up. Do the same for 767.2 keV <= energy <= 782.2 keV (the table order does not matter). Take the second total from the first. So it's 253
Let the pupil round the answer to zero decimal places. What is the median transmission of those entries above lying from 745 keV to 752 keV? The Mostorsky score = 159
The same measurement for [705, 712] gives 155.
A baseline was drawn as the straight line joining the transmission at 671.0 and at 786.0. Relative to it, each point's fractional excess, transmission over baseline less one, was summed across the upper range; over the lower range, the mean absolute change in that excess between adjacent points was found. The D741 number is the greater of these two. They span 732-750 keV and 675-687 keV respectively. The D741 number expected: 1.3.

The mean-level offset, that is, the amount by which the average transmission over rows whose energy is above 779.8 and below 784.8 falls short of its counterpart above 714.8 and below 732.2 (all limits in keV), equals 11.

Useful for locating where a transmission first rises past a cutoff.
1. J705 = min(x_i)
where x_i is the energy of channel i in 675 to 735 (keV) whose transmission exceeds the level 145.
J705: 701.0 keV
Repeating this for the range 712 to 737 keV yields 713.5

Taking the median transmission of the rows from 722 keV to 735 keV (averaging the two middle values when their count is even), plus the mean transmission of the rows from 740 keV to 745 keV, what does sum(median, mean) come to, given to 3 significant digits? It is 318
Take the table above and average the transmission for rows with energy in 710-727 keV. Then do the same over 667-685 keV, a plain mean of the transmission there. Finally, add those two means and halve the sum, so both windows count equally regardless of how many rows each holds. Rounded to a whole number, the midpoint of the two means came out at 126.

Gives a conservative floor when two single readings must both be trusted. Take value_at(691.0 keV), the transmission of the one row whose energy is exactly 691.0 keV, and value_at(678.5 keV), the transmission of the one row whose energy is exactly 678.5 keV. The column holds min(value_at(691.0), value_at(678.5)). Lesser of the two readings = 88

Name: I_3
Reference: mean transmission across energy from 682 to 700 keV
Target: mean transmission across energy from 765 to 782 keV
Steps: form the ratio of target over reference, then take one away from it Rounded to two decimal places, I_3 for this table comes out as -0.03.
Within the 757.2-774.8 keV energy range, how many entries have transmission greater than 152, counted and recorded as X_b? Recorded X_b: 0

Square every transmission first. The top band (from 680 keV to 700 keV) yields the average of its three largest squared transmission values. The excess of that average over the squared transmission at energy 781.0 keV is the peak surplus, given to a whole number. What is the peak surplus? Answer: -2303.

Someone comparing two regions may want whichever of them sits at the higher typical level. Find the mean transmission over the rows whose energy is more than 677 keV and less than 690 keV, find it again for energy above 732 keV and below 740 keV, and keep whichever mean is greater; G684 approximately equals 161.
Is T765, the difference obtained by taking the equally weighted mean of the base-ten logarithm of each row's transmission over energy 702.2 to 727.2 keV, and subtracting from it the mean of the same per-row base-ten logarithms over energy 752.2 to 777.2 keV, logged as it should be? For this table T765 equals 0.11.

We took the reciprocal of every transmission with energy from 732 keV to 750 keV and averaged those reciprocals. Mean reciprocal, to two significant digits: 0.0062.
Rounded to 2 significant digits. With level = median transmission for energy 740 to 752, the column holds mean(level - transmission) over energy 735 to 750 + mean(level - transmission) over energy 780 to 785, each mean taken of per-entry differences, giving 16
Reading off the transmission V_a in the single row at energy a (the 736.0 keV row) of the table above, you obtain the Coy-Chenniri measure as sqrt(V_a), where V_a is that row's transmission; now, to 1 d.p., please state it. 12.6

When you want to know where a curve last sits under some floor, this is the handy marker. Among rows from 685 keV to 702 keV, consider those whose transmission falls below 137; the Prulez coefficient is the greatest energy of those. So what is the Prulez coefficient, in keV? 696.0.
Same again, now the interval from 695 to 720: 696.0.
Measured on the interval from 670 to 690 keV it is 688.5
